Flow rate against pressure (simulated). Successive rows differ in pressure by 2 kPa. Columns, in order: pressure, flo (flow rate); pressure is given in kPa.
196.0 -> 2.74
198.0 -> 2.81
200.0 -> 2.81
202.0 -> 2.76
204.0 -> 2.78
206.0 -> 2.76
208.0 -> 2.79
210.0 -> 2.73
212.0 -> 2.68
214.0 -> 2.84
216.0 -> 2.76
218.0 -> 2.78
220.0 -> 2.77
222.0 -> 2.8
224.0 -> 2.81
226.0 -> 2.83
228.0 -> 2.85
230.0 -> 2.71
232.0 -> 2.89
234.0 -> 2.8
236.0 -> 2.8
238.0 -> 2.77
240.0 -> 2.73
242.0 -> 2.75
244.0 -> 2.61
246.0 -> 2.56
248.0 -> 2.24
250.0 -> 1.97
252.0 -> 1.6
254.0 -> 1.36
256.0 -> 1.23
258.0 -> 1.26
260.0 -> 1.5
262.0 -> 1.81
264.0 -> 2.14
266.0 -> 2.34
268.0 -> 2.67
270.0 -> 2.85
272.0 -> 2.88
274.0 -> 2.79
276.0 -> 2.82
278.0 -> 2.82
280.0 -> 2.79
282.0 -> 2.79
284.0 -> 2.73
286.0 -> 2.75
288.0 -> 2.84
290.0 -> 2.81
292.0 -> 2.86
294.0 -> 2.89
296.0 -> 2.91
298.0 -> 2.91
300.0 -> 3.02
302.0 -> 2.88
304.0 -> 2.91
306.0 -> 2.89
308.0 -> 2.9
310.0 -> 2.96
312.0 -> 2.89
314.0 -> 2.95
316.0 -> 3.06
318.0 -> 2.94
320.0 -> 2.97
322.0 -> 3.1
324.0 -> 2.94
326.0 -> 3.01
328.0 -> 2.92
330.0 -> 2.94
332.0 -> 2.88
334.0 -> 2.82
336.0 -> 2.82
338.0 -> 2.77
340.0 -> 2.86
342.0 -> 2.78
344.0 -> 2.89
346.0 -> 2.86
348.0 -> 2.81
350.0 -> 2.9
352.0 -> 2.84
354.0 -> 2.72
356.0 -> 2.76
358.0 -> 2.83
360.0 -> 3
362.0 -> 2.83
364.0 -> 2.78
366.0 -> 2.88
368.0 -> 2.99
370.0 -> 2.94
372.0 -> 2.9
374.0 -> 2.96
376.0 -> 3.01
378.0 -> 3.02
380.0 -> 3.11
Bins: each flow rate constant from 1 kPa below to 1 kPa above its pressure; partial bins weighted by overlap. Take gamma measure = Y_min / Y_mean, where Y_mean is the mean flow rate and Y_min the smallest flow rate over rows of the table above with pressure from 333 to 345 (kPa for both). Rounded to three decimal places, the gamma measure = 0.981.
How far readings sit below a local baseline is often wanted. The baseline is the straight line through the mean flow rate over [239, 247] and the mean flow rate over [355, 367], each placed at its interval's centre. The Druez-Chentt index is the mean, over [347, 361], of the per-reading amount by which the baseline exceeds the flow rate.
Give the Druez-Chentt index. 0.00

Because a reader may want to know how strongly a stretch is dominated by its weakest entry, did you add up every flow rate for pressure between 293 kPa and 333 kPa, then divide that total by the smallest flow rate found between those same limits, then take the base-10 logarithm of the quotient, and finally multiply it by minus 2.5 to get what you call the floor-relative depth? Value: -3.28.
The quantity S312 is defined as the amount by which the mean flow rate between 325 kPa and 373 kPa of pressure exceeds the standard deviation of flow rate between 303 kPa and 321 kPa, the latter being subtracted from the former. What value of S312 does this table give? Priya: 2.81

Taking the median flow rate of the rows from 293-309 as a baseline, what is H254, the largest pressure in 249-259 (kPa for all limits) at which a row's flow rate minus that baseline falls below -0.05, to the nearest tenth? 258.0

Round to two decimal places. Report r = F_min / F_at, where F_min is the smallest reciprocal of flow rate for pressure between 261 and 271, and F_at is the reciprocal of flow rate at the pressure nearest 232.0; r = 1.01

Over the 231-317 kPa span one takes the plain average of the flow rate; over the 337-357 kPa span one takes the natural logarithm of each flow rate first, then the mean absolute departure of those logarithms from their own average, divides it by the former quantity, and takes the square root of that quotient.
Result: 0.084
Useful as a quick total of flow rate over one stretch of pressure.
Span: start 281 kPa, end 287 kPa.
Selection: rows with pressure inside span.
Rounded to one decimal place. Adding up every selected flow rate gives 8.3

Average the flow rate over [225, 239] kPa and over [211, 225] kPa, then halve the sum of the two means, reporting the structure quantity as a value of 2.79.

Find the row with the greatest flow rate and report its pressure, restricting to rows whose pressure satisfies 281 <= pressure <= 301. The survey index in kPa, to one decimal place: 300.0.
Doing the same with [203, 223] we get 214.0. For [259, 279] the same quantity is 272.0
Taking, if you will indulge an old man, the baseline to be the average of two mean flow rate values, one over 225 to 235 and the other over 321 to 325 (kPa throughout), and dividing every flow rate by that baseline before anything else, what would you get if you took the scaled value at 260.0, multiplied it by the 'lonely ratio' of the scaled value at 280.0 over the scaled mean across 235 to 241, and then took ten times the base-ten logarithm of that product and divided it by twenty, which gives -0.14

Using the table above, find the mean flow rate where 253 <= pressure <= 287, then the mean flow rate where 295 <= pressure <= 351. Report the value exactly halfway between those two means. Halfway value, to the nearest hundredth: 2.62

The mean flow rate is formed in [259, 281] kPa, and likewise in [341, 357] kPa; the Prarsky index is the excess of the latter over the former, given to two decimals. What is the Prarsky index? 0.33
